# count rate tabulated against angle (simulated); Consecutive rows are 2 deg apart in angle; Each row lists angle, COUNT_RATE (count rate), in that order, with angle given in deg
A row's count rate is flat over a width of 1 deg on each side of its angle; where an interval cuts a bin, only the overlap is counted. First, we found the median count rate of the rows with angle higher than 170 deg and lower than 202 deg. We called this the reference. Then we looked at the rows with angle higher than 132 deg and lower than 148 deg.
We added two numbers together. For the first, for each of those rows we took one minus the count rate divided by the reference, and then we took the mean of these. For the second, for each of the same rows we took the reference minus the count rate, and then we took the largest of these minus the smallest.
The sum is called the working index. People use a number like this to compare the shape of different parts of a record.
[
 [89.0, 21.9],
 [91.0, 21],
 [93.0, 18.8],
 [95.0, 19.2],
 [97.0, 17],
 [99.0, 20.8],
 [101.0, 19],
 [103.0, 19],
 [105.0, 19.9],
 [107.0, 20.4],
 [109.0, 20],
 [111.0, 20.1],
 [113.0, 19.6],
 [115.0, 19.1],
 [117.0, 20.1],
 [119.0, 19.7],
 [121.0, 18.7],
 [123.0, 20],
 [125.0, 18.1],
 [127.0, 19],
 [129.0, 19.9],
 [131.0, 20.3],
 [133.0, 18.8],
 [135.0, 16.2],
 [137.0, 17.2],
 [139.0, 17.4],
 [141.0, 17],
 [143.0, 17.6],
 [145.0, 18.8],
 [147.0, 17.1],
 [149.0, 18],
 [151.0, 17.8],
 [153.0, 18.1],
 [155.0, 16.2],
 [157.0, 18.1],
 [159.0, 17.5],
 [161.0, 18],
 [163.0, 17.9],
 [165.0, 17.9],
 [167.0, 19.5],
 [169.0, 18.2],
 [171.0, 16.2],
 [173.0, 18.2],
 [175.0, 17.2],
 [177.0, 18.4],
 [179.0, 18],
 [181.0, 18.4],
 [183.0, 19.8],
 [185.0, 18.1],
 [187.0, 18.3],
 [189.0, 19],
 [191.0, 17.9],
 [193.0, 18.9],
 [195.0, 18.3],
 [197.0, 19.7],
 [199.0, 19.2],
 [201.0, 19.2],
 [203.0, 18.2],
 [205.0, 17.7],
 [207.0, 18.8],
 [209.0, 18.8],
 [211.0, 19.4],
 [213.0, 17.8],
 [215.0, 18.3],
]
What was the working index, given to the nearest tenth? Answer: 2.6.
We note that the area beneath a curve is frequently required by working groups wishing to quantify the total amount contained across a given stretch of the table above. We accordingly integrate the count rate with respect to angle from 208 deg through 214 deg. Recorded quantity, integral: 112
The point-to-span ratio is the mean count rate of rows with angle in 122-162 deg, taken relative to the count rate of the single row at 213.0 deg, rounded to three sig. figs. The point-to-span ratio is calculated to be 1.01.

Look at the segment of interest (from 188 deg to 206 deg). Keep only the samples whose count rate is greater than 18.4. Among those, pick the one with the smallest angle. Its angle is 189.0 deg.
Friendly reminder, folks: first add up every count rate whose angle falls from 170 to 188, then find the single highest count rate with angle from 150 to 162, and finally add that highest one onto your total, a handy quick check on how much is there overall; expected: 181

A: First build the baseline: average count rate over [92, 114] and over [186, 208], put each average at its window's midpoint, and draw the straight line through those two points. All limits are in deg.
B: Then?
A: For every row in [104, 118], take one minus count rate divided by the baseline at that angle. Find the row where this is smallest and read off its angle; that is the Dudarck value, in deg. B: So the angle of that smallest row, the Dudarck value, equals 107.0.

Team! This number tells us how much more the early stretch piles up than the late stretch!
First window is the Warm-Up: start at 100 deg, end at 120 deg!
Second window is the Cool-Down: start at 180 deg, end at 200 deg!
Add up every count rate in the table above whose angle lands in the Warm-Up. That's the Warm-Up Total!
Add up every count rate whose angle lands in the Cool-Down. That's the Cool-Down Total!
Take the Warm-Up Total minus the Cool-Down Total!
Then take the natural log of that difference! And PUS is 2.2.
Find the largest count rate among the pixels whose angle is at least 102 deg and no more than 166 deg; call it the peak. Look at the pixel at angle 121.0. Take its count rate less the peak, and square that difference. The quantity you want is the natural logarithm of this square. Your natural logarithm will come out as 1.1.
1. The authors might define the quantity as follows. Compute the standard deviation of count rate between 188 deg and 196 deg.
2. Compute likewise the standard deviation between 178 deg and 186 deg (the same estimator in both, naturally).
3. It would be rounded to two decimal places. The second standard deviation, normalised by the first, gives 1.61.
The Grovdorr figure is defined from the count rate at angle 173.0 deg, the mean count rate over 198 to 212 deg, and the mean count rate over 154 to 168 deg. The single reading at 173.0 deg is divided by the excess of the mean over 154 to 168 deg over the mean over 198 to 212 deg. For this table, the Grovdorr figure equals -21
